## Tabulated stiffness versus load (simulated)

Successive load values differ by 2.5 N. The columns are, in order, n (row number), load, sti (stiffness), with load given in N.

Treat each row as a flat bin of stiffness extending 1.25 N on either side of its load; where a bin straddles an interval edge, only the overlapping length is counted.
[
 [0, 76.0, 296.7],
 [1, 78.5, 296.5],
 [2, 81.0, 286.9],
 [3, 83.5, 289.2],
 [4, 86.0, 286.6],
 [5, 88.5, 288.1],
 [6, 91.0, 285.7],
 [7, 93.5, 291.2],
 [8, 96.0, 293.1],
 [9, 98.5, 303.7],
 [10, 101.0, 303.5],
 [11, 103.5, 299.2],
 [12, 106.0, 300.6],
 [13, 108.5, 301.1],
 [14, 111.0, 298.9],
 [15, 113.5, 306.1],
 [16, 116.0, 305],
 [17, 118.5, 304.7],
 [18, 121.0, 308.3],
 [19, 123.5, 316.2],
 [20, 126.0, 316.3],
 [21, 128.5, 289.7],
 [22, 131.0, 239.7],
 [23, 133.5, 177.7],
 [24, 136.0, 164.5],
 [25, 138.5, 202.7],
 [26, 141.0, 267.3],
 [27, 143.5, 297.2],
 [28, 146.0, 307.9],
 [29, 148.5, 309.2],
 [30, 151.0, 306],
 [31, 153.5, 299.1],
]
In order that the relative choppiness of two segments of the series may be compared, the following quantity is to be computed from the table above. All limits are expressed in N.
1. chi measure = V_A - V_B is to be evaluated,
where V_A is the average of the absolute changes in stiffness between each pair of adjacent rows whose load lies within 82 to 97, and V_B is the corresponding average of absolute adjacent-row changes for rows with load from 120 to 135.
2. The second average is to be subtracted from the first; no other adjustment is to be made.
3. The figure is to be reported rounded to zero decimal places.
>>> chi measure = -27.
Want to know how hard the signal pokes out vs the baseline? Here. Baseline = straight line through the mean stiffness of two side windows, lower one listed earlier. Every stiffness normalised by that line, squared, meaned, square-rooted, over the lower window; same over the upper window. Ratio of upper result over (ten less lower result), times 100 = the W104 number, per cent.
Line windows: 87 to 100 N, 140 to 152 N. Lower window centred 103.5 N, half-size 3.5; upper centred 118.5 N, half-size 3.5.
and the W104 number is 11.6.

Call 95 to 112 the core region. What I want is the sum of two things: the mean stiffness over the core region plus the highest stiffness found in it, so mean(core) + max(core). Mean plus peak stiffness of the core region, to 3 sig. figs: 604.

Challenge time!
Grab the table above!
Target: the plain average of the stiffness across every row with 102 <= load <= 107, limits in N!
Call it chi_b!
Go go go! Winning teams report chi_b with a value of 300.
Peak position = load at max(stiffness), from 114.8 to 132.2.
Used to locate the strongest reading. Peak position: 126.0 N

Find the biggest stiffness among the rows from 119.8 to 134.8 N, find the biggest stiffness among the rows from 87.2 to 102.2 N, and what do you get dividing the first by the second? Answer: 1.04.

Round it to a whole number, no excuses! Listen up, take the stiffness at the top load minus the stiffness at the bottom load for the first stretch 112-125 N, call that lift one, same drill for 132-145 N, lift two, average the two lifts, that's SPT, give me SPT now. 65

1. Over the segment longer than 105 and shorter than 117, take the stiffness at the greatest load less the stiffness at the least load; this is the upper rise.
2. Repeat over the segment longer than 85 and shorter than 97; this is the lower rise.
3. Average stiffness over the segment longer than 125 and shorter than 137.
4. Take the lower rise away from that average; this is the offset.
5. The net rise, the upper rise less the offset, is -227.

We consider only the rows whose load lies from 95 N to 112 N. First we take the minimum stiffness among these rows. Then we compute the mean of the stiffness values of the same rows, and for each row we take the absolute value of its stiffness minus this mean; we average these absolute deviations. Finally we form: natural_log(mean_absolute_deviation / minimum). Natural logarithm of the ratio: -4.8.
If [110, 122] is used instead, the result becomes -4.9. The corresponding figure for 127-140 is -1.4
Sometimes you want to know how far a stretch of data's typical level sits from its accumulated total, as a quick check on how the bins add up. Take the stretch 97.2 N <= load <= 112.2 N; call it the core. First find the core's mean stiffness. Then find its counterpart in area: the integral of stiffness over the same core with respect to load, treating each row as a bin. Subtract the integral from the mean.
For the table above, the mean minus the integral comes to -4216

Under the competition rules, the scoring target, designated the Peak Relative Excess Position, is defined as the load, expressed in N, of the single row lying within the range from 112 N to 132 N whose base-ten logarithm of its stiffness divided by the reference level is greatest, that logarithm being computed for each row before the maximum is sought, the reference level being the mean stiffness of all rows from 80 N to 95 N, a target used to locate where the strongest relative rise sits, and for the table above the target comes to 126.0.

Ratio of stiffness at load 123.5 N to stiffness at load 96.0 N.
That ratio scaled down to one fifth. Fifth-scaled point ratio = 0.216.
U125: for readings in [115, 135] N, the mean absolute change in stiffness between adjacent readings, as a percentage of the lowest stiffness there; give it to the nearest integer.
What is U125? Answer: 12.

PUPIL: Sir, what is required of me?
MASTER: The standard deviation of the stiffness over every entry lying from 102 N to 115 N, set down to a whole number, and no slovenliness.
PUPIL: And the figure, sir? 3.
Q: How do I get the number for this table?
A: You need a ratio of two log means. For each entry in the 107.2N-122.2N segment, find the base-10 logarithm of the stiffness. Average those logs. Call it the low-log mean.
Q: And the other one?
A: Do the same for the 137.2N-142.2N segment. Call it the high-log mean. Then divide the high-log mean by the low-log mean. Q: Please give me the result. 0.95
